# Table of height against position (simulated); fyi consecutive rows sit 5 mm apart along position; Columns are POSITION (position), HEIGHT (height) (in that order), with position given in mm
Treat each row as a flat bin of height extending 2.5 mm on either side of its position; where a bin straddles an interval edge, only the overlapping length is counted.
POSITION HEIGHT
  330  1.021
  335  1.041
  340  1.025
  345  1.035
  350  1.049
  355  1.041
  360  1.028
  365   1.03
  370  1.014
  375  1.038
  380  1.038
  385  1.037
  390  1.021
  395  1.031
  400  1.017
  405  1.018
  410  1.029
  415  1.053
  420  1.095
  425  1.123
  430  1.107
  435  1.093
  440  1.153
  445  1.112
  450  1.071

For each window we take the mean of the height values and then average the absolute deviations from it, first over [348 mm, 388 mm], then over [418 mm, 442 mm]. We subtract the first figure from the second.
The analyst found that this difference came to 0.011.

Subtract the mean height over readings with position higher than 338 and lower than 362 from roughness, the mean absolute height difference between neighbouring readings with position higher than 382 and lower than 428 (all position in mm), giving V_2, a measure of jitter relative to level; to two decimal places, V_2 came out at -1.02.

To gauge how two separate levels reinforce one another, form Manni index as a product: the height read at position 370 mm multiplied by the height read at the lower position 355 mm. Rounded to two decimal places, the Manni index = 1.06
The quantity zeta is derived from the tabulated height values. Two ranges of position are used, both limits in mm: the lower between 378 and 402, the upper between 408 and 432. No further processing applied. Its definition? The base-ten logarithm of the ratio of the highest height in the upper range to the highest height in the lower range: 0.034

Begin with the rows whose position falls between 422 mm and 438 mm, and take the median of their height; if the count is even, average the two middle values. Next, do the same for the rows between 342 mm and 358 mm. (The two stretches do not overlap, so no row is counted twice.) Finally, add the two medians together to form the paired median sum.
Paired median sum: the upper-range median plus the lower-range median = 2.15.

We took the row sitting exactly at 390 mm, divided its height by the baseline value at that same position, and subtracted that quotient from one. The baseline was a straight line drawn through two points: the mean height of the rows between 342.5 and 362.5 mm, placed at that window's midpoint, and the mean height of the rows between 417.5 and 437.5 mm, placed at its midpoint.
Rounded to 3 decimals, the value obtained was 0.047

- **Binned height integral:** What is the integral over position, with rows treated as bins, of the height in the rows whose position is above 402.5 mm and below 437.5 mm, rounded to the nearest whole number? 38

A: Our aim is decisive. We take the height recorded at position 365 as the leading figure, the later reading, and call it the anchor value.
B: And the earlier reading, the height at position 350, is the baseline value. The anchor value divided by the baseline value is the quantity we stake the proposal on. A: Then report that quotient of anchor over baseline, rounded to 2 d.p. 0.98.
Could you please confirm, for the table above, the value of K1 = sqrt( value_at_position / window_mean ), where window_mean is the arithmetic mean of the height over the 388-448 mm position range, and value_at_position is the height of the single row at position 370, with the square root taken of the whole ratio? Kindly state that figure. 0.973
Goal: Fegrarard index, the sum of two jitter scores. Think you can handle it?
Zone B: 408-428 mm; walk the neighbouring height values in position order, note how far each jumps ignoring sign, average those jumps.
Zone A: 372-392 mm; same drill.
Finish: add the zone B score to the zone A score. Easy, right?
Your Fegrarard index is 0.037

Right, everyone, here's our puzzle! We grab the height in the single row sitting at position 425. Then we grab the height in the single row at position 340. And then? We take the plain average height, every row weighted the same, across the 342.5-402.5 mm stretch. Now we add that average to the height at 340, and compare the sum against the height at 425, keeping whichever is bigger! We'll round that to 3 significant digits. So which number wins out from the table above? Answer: 2.06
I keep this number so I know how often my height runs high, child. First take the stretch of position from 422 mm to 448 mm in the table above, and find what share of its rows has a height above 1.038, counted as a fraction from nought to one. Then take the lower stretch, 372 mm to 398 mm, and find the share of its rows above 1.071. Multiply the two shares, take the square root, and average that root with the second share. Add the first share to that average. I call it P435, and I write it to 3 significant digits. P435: 1.00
